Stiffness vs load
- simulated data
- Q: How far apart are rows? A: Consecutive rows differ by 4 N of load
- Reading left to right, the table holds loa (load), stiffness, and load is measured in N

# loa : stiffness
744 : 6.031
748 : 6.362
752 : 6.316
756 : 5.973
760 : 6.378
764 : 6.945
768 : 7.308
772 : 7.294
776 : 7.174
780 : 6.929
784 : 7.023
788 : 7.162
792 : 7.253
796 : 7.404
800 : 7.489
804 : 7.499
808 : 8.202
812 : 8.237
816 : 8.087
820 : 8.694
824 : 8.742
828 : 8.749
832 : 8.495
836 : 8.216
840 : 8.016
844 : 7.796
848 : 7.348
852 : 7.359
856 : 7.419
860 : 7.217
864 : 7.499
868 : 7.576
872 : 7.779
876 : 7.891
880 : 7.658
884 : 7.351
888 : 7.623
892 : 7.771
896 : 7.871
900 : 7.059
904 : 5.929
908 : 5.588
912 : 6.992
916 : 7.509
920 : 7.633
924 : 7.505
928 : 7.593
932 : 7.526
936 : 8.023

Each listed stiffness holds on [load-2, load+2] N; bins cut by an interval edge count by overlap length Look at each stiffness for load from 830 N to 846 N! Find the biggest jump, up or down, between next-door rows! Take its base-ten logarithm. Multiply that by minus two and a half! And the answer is 1.4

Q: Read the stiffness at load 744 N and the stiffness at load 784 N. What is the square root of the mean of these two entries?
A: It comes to 2.55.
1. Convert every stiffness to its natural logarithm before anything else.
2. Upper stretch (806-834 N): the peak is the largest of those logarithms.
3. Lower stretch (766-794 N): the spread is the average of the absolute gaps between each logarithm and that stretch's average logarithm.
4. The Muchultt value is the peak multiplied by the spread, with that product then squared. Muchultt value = 0.0011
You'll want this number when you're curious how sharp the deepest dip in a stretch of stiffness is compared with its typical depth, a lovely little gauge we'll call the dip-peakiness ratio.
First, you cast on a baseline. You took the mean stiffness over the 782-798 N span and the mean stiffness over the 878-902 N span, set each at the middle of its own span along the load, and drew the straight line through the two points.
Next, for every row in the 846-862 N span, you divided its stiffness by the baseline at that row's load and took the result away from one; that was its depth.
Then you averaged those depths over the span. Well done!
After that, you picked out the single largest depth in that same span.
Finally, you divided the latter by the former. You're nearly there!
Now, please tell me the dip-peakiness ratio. 2.5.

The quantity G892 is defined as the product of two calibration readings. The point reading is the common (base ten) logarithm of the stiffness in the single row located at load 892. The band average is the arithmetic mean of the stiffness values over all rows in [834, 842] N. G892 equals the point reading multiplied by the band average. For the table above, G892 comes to 7.2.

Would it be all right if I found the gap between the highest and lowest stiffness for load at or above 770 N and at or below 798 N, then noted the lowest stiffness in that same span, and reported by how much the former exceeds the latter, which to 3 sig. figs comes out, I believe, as -6.45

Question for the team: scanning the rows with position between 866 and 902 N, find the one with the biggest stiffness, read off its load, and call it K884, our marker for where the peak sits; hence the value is 876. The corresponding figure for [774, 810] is 808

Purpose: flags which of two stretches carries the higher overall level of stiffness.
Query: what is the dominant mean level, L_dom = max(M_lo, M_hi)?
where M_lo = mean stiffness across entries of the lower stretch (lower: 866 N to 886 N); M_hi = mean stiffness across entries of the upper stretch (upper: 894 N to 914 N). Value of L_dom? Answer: 7.65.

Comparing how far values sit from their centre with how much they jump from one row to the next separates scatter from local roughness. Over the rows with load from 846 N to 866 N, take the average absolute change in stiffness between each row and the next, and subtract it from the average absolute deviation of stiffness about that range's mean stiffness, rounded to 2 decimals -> -0.07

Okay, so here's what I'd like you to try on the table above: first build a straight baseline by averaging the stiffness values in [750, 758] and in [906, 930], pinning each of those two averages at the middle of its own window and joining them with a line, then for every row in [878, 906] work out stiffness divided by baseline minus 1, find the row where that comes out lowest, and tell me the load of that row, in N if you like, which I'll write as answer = 904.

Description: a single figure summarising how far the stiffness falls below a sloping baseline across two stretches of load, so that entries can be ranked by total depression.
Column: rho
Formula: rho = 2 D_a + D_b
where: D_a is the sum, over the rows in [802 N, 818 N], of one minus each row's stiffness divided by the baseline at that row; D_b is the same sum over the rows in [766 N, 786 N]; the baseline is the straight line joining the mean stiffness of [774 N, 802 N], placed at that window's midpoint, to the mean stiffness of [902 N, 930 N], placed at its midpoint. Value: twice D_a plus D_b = -0.9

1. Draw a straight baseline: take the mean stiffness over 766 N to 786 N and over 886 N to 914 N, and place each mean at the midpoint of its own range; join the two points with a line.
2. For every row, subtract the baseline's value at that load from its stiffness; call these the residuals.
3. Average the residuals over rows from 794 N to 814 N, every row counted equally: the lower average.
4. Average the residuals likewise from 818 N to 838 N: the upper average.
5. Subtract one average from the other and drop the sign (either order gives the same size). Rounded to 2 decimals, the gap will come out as 0.85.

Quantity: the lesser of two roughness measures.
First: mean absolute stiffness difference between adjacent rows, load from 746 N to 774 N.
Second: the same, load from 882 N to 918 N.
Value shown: 0.29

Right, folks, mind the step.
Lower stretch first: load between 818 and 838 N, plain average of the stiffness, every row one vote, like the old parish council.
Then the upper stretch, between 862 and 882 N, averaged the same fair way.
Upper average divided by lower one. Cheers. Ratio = 0.90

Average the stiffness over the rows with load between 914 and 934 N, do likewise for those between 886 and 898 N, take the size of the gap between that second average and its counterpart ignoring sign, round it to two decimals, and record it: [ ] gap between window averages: 0.20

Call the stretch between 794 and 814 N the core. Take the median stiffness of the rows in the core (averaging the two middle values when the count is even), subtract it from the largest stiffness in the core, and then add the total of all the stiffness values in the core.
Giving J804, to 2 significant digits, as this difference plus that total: 40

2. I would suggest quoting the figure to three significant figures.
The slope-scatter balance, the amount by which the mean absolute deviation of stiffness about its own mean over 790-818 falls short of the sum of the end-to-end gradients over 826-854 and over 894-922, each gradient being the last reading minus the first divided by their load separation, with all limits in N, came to -0.442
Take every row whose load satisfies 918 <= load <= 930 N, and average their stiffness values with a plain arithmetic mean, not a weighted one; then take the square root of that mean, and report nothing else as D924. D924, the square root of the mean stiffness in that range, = 2.75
